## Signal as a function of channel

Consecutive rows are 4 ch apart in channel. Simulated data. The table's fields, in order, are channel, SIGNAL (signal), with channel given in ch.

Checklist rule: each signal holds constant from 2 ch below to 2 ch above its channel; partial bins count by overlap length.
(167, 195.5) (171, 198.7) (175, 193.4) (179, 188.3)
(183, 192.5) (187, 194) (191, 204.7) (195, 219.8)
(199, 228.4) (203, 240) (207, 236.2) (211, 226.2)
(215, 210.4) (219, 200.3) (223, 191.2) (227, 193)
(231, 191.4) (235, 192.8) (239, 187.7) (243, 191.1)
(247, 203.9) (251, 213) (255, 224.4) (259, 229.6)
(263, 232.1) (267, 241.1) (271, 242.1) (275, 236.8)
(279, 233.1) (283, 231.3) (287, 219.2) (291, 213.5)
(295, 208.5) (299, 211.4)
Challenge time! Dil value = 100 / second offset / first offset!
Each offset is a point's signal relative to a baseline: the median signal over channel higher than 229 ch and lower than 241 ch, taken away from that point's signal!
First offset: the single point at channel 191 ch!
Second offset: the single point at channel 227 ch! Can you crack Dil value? 4.7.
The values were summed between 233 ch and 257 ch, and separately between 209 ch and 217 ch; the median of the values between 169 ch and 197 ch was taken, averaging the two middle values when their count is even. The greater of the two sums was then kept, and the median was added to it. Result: 1407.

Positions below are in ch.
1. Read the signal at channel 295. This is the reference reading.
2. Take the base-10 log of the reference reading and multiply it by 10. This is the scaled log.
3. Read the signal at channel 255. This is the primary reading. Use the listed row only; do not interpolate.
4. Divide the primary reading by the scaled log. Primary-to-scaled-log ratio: 9.7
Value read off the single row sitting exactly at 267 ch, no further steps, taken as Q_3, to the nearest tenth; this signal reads 241.1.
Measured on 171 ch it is 198.7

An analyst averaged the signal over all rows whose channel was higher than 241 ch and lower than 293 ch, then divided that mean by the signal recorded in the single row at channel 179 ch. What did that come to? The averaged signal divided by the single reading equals 1.19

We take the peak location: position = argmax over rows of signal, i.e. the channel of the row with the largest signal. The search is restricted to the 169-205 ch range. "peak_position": 203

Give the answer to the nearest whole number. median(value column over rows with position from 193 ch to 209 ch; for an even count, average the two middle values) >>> 232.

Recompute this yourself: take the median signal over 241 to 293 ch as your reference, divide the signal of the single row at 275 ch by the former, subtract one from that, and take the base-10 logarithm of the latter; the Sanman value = -1.5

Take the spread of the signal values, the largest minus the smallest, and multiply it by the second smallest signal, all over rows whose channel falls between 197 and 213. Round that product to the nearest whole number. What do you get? 3152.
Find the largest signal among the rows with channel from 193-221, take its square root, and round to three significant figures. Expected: 15.5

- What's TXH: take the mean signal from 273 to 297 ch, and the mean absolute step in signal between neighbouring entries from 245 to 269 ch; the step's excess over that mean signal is -216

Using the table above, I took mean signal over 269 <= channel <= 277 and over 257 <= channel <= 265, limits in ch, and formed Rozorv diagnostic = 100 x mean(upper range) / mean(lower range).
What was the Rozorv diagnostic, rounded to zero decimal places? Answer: 104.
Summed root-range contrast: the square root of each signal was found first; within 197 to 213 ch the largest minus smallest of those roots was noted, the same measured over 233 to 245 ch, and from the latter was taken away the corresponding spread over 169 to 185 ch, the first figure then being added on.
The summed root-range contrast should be 0.26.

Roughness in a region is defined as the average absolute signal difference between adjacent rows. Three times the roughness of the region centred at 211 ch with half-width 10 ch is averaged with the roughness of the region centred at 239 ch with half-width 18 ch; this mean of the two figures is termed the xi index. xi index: 17.8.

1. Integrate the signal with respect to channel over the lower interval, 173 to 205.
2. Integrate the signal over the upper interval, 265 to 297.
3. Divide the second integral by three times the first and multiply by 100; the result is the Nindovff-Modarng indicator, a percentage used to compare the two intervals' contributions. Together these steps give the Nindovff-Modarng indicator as 36.6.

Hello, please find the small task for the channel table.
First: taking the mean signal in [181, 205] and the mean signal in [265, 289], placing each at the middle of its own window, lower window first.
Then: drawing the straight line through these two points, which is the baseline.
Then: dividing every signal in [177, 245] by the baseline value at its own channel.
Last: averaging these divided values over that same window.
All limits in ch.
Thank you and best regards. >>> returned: 0.94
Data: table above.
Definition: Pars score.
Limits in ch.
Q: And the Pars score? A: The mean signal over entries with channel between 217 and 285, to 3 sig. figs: 214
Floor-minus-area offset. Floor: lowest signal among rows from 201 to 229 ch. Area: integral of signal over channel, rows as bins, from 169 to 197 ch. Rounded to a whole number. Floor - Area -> -5374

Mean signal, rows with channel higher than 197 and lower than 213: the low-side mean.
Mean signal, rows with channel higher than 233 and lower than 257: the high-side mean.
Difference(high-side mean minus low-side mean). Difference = -31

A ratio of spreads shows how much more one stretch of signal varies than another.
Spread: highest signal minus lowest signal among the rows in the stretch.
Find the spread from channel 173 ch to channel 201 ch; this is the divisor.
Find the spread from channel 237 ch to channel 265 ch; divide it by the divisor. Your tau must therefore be 1.1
